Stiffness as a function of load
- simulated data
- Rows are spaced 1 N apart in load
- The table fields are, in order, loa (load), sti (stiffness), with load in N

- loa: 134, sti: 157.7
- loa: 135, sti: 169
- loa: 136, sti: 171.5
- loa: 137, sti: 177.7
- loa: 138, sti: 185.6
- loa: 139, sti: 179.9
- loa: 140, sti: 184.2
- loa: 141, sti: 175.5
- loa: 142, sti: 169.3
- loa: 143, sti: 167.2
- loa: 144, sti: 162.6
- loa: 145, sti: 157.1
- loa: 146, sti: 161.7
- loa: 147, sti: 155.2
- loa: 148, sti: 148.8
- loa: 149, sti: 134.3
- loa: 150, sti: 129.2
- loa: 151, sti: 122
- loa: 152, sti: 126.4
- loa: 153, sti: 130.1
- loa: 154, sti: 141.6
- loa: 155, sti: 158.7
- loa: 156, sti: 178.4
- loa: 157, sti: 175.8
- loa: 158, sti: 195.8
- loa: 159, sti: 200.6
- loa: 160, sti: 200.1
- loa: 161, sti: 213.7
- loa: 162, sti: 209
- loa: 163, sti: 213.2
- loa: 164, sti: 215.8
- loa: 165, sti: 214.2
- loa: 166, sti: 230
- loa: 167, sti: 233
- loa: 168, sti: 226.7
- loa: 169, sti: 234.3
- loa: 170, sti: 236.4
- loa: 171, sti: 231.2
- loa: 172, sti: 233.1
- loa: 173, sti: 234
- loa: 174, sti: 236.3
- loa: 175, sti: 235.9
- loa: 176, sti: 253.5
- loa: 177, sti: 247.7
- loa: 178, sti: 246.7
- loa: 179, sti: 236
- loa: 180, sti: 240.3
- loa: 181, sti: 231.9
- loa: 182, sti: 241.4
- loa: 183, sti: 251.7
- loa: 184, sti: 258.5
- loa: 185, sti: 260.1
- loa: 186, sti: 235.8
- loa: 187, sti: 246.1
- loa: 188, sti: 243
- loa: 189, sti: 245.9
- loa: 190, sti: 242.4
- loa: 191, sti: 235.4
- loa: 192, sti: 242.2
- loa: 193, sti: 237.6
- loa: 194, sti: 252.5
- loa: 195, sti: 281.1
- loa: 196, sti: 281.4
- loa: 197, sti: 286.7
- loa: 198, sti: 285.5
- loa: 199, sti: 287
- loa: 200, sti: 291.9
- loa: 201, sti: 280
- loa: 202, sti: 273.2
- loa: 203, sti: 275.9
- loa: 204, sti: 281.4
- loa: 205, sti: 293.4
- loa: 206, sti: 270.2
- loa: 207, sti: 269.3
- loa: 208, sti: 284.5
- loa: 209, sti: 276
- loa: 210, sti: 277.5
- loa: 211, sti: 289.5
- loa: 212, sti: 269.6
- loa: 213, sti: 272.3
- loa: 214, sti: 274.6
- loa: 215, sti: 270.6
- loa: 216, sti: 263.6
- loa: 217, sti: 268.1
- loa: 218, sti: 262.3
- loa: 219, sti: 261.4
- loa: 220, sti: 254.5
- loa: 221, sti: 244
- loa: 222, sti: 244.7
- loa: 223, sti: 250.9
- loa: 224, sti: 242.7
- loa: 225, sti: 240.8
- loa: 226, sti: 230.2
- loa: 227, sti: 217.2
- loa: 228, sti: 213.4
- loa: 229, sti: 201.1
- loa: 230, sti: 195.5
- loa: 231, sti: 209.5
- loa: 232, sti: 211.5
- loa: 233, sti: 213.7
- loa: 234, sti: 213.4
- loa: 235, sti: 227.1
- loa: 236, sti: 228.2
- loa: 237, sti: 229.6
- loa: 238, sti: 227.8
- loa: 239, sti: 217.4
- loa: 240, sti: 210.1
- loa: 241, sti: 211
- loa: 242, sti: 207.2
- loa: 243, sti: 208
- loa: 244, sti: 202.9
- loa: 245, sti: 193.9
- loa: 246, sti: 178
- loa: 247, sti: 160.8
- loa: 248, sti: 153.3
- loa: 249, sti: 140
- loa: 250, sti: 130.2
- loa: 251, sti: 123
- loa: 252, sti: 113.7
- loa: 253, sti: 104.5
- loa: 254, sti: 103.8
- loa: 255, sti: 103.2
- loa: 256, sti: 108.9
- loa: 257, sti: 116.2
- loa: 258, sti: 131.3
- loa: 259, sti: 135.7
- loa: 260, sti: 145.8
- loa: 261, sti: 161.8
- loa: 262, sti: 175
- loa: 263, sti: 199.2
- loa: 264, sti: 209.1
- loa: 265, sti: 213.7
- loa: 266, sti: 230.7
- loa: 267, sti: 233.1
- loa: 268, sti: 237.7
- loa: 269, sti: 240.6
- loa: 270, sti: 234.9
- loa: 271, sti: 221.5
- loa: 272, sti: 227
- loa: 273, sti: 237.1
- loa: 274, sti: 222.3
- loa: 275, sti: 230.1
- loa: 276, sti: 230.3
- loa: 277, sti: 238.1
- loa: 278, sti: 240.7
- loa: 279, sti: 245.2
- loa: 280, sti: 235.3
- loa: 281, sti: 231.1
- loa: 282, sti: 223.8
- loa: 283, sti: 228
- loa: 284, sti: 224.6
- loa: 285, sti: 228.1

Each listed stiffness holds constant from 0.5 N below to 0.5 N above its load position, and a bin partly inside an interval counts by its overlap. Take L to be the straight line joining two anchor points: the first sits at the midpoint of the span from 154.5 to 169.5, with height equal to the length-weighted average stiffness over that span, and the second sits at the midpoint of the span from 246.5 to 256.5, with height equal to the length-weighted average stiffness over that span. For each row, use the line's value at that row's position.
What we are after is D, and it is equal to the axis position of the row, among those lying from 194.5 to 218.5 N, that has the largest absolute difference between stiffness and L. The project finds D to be 211 N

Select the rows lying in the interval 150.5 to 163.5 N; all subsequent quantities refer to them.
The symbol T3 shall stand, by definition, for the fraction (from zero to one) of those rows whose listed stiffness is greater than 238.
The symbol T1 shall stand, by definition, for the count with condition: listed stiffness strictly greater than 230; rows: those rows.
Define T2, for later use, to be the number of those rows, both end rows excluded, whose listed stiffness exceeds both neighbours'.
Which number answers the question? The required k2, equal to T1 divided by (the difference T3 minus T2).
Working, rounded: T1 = 0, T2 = 3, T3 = 0.00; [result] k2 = 0.0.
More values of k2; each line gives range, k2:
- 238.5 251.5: 0.0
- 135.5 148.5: 0.0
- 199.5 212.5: -6.5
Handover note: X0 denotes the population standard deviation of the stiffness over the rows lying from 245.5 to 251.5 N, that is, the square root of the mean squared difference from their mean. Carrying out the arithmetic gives 19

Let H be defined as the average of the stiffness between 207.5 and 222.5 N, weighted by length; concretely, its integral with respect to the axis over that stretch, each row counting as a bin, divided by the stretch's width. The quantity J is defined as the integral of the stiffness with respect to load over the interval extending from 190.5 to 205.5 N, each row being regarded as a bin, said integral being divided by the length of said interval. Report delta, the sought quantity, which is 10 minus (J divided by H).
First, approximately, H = 268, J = 272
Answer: 8.98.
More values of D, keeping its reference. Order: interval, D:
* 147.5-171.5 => 151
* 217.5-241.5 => 219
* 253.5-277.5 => 277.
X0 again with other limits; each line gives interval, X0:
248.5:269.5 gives 49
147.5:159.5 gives 27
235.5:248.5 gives 24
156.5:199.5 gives 24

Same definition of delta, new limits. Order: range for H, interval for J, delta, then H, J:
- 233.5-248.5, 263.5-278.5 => 8.88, 205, 230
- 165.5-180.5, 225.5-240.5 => 9.09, 237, 216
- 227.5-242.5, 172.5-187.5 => 8.86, 214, 244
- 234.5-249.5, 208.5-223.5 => 8.67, 200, 265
